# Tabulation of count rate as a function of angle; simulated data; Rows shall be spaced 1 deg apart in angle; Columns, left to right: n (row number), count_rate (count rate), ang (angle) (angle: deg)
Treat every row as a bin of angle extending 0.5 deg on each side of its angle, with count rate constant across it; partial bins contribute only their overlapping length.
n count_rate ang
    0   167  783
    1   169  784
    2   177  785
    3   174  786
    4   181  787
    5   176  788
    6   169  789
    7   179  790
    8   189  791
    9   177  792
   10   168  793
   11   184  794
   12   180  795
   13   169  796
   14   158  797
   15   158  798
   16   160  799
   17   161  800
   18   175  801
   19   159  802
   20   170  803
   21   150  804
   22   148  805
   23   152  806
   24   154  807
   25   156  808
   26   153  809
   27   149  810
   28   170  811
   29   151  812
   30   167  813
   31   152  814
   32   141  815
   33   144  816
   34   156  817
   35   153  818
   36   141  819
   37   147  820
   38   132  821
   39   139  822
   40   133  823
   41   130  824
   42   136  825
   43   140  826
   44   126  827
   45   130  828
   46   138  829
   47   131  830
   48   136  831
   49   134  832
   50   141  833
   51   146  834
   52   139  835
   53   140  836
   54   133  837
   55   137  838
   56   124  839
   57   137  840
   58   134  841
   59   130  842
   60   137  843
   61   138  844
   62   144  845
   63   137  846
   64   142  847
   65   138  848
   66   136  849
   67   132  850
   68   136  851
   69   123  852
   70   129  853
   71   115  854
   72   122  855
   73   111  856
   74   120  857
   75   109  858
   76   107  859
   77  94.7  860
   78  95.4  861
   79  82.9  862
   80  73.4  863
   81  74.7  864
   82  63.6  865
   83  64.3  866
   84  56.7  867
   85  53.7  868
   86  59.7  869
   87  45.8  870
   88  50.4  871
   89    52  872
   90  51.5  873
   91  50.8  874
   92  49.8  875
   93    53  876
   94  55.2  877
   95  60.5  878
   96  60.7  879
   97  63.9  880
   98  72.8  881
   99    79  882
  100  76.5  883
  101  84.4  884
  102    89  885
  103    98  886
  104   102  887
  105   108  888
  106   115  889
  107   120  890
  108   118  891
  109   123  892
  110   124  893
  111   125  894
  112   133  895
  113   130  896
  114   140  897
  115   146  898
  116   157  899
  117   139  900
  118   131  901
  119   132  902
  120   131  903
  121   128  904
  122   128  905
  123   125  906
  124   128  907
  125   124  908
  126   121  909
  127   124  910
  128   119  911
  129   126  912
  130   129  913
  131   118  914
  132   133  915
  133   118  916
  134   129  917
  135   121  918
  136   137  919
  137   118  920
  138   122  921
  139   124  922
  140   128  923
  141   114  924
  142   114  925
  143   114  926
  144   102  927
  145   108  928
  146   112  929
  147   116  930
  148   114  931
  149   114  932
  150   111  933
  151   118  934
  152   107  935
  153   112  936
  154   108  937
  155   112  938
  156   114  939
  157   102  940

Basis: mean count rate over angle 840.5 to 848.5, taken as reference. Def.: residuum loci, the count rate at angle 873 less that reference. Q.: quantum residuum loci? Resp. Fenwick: -86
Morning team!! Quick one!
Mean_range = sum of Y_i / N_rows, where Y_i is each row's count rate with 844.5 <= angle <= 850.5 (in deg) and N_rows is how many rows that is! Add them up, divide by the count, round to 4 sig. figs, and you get 138.2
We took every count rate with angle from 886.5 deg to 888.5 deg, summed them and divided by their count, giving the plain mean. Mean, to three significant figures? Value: 105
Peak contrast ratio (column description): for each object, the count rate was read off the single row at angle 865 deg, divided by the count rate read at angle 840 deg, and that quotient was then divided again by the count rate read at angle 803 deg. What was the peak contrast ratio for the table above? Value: 0.003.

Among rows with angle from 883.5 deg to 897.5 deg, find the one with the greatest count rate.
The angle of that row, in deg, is 897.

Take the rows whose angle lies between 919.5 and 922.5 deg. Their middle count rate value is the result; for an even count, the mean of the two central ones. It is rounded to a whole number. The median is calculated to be 122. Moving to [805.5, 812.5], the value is 153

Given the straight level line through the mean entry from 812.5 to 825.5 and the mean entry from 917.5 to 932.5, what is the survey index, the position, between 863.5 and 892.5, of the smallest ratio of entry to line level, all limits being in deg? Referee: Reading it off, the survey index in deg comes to 870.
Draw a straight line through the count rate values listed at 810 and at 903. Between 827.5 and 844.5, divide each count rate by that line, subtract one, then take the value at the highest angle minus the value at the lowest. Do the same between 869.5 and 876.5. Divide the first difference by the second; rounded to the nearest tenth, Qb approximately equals 1.4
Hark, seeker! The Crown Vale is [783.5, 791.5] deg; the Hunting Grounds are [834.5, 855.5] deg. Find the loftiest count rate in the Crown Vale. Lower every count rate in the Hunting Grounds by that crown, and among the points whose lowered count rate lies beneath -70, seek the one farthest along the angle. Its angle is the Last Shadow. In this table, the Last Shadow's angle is 854 deg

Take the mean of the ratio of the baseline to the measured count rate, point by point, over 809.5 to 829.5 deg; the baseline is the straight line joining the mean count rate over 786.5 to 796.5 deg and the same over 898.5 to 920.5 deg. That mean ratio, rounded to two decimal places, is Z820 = 1.16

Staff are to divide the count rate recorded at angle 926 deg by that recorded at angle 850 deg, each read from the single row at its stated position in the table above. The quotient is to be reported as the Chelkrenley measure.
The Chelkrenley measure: 0.86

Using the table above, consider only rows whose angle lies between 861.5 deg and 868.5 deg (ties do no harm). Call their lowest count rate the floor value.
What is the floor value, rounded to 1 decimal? 53.7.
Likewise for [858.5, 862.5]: 82.9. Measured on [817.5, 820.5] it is 141.0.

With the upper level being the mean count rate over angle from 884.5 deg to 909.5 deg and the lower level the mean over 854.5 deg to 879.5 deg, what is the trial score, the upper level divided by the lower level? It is 1.7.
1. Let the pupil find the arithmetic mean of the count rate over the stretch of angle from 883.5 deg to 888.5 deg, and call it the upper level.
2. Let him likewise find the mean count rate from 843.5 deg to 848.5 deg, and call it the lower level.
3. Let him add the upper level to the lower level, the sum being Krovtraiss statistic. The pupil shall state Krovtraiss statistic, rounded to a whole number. 236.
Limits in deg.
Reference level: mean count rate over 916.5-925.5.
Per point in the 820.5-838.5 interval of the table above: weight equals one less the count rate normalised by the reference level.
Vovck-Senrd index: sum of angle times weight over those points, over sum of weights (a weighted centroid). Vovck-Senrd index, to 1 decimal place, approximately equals 830.2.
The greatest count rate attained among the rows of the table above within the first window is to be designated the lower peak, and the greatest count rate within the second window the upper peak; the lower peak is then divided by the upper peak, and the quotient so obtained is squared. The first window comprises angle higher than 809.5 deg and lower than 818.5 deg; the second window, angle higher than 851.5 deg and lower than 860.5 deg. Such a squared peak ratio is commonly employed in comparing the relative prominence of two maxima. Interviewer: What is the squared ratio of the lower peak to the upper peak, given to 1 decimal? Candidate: 1.7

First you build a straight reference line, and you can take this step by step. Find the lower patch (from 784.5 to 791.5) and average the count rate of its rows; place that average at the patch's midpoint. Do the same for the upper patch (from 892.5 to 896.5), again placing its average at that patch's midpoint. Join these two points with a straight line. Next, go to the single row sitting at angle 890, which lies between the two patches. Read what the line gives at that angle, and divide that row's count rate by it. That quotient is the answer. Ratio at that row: 0.92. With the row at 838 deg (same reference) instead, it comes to 0.89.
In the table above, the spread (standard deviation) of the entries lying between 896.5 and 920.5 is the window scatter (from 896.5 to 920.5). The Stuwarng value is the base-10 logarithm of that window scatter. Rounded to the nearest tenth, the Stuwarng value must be 1.0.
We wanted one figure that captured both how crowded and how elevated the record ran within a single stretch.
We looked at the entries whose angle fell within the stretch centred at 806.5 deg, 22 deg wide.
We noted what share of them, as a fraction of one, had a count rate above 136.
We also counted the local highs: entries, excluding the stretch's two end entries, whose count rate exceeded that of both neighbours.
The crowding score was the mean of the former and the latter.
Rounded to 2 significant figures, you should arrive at 3.0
